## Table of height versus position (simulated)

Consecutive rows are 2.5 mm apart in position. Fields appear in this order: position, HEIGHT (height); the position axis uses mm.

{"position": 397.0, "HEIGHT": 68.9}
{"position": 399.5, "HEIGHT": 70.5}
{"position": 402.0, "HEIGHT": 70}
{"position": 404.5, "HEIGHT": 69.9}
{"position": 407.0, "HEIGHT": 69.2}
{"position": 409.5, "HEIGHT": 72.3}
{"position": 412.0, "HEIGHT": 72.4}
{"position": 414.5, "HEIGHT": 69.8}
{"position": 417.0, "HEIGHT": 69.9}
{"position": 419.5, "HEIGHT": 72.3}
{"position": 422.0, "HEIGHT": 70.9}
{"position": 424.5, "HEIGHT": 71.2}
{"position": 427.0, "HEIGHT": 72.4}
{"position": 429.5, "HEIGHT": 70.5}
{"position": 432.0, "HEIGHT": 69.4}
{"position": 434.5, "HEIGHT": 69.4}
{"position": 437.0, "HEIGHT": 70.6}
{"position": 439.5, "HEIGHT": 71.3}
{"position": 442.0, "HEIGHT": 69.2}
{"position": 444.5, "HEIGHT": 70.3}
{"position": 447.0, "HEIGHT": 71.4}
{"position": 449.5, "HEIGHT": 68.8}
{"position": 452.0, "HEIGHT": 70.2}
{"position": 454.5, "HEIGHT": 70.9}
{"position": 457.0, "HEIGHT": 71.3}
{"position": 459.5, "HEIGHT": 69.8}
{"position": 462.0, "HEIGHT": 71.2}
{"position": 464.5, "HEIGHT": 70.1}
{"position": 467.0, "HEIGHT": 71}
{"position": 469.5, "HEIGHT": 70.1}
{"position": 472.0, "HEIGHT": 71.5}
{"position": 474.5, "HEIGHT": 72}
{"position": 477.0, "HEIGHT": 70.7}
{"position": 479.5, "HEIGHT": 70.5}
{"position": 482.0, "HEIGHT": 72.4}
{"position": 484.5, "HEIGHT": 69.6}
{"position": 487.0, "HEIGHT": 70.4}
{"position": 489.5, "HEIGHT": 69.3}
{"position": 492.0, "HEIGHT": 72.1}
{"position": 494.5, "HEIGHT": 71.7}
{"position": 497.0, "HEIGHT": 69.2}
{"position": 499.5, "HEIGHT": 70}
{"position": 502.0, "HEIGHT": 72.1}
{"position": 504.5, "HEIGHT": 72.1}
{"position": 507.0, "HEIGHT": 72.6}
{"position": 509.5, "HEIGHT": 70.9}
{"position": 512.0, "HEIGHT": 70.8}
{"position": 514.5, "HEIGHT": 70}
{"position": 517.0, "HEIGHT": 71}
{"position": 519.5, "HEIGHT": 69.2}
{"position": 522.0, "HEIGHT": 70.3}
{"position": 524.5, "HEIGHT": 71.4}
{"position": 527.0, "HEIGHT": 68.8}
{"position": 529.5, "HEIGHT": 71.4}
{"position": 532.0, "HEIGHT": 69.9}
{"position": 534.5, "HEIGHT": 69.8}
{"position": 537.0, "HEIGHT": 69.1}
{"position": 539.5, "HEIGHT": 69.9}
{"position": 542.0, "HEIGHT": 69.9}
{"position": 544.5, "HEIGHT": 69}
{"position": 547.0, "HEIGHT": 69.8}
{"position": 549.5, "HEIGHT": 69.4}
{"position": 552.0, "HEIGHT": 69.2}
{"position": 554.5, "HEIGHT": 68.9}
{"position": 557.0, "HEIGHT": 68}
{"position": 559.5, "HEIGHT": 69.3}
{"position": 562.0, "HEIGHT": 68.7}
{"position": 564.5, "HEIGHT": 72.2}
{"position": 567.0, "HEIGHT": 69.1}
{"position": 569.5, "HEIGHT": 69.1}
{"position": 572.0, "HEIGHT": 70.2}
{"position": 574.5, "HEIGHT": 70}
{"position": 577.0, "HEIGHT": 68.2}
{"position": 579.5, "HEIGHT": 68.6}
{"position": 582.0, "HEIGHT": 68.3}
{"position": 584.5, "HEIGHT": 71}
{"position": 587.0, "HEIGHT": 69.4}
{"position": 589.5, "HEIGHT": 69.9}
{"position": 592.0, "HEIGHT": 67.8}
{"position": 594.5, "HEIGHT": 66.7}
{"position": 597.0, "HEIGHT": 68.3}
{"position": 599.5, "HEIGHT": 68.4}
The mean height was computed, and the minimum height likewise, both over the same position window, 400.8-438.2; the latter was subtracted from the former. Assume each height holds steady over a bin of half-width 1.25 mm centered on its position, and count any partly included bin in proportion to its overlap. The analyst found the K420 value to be 1.48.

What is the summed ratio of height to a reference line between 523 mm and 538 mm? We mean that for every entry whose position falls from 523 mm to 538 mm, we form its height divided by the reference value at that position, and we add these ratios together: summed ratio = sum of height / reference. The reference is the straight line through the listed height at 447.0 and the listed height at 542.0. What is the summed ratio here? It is 6.00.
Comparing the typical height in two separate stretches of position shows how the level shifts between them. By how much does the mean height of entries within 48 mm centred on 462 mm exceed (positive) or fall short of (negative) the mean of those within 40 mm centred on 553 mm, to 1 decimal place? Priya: 1.2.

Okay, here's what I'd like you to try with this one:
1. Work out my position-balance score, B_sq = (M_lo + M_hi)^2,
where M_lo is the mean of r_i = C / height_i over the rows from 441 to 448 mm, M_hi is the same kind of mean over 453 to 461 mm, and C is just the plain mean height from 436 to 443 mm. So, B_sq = 3.99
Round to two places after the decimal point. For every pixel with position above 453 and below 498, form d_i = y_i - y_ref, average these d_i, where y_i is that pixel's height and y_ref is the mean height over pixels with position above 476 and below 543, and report 0.21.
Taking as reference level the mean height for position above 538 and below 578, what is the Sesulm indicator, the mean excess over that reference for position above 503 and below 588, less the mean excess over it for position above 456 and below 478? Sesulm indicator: -1.0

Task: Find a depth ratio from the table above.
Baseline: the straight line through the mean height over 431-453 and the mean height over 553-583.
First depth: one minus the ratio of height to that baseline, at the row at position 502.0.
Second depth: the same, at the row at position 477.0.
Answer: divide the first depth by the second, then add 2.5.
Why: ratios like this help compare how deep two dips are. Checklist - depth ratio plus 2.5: 5.3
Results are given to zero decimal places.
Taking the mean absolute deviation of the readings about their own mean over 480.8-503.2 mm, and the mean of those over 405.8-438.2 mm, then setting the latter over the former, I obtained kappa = 60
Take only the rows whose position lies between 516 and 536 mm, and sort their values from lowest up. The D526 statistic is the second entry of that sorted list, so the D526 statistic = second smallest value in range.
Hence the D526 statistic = 69.2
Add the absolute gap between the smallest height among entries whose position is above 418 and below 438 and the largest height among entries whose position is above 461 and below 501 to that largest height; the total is 75.4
